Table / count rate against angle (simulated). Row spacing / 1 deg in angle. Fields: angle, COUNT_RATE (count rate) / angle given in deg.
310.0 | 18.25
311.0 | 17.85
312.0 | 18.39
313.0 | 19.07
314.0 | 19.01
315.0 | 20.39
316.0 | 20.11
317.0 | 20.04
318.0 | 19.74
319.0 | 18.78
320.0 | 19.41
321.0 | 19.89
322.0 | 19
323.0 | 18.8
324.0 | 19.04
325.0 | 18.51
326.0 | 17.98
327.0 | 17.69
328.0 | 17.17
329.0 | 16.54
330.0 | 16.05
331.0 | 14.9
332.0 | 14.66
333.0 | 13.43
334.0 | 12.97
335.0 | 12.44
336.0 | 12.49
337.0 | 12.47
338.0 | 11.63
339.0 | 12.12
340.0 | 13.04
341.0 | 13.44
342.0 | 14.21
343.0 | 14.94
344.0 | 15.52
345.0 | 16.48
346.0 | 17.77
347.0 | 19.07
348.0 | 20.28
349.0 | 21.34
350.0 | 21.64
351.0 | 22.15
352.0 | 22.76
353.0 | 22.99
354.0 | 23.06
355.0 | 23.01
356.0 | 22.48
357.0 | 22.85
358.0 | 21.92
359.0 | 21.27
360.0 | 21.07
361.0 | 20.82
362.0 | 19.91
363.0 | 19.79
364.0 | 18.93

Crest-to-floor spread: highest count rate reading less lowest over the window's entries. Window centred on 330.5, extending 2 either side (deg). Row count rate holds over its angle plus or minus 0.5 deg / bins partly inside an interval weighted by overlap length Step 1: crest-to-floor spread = 1.88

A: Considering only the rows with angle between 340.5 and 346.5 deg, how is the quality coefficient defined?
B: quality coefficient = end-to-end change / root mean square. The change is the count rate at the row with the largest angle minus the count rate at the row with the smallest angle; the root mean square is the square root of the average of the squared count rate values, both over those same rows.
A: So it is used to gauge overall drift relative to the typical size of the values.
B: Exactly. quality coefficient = 0.28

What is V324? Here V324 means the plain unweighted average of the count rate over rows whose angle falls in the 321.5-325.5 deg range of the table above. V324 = 19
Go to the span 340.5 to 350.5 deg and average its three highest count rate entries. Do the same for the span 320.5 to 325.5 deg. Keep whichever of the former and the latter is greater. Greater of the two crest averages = 21.1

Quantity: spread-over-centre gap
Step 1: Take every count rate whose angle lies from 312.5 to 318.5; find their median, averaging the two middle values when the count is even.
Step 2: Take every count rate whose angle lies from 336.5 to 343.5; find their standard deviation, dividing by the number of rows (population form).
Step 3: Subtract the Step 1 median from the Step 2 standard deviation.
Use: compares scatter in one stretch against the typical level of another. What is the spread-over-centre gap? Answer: -18.8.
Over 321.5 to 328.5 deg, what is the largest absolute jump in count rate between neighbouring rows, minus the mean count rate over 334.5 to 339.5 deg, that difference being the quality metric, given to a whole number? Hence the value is -12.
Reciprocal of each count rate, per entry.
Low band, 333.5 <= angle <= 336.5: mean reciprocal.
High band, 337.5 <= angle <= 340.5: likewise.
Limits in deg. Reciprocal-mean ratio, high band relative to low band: 1.03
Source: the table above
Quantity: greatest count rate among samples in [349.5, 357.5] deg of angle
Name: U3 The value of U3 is 23.06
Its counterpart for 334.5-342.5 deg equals 14.21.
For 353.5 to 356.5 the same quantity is 23.06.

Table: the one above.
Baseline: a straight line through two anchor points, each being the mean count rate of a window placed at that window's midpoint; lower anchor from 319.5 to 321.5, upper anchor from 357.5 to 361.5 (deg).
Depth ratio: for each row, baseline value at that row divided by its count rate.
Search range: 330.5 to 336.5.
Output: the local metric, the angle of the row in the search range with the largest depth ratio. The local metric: 335.0 deg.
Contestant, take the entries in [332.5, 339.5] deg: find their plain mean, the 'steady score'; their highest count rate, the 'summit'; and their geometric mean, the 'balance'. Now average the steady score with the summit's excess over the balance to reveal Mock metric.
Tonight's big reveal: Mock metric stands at 6.7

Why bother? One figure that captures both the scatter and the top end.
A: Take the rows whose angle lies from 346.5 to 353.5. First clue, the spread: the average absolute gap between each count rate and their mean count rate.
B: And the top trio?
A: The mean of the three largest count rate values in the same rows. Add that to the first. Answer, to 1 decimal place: 23.7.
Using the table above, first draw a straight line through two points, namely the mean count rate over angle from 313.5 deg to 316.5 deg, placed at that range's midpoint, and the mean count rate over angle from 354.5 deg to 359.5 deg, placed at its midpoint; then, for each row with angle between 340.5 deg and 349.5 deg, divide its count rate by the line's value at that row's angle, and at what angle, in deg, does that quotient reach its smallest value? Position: 341.0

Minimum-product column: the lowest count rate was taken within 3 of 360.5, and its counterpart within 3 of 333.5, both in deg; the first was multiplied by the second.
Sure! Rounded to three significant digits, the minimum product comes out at 246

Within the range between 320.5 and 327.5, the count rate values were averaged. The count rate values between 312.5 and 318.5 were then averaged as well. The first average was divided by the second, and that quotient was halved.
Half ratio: 0.47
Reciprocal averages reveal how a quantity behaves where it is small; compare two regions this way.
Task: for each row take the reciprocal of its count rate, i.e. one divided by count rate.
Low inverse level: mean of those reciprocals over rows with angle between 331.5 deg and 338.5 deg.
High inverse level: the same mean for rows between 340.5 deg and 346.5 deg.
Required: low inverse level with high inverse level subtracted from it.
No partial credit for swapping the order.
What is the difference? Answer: 0.013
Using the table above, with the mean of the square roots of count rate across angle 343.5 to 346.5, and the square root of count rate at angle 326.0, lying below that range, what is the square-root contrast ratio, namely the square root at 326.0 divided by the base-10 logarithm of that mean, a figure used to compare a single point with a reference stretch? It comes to 6.95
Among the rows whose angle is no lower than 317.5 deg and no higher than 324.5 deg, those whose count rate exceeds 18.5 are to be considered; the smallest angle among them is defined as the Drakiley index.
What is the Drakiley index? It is 318.0 deg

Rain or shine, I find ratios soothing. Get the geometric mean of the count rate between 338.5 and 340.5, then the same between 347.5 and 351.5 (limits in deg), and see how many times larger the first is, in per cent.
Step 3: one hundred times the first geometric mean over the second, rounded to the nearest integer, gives 59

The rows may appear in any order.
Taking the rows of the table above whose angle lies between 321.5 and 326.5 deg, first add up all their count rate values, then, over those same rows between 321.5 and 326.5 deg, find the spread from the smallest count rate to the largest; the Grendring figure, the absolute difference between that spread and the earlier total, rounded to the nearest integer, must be 92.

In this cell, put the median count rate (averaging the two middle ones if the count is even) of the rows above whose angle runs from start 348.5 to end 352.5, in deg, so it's 21.9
